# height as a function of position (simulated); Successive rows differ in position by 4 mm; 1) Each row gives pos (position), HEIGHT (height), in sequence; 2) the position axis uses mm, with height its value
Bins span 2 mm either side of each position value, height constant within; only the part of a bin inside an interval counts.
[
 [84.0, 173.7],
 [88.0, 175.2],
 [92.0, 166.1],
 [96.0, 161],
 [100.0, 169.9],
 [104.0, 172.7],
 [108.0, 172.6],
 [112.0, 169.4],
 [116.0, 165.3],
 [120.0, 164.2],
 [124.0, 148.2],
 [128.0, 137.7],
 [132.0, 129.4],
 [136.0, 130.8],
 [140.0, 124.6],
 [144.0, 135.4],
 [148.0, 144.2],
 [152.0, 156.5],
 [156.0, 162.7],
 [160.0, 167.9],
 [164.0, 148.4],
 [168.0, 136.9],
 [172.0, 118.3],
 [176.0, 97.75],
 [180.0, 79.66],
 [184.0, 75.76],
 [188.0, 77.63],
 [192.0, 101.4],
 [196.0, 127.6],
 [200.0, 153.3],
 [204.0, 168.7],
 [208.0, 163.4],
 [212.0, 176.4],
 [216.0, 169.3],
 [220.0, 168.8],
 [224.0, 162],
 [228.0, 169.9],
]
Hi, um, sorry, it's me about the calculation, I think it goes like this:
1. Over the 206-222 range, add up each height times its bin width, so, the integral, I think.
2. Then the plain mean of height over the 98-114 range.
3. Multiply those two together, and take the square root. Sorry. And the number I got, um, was 681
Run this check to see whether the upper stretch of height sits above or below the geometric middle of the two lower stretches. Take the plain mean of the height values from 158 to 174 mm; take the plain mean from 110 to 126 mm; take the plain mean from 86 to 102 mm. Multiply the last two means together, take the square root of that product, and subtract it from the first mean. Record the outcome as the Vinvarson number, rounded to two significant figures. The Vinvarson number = -22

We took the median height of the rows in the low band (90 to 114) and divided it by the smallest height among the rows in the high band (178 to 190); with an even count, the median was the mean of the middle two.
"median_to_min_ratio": 2.24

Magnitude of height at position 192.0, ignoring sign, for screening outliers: 101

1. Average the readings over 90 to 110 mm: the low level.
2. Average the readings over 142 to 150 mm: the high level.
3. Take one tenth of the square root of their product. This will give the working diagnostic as 15.3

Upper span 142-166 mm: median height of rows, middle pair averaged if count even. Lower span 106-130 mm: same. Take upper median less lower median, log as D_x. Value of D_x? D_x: -12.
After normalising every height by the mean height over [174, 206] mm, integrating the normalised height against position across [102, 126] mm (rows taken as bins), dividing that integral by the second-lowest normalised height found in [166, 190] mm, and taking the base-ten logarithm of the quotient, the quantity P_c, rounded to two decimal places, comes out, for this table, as 1.71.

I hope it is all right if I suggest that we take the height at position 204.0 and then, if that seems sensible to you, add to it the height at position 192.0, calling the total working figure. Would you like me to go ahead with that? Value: 270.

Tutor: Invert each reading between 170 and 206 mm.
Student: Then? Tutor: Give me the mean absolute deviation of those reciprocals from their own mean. 0.0023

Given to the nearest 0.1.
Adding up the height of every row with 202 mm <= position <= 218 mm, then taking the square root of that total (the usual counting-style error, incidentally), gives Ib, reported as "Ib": 26.0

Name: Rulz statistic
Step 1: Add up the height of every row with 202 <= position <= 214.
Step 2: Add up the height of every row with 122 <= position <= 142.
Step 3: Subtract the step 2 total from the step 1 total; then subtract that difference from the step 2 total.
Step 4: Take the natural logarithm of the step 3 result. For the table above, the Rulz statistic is 6.7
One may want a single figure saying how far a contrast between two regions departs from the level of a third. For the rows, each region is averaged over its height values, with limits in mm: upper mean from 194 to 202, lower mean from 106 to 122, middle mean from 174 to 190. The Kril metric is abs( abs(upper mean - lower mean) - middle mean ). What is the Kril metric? 55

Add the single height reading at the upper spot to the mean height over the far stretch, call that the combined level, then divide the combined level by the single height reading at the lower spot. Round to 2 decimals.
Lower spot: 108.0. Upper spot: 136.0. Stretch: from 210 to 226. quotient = 1.74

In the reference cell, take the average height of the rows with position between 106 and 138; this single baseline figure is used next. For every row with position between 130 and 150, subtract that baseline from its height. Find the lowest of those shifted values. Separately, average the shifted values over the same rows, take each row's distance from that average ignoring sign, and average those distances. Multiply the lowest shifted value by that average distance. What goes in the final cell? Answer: -153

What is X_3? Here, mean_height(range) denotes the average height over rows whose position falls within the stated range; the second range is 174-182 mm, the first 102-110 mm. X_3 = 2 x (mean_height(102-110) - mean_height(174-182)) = 168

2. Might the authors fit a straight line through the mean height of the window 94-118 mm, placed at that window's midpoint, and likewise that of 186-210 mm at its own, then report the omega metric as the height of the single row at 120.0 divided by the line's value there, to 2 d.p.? 1.01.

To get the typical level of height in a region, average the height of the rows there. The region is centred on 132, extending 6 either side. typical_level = 133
